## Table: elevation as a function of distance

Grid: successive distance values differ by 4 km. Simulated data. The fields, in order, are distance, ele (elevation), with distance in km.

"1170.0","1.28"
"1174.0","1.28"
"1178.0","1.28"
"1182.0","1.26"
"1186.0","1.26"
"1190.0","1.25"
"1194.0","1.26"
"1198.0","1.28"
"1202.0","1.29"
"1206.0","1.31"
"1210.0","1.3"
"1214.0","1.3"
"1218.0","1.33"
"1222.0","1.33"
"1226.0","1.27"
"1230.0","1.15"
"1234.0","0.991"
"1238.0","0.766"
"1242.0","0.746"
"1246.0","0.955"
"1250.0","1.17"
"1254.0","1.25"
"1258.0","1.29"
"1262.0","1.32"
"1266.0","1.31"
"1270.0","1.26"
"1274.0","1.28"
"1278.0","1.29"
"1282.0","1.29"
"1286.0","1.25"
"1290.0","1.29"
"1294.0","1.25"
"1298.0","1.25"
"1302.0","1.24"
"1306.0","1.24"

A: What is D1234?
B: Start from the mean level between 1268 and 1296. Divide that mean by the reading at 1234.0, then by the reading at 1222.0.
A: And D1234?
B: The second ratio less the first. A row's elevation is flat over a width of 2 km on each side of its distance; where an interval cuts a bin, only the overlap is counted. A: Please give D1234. -0.33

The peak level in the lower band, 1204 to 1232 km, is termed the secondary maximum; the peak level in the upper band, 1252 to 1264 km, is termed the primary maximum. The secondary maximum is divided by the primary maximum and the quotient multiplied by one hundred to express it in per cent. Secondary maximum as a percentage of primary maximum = 101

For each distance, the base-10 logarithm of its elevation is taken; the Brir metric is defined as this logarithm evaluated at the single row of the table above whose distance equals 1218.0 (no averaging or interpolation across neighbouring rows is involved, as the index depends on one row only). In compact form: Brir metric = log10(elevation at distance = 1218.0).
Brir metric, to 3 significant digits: 0.124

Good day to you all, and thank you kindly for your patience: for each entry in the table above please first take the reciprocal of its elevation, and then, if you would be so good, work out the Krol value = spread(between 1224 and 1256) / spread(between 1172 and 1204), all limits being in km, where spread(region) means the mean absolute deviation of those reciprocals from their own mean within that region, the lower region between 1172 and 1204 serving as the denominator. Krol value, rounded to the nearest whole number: 22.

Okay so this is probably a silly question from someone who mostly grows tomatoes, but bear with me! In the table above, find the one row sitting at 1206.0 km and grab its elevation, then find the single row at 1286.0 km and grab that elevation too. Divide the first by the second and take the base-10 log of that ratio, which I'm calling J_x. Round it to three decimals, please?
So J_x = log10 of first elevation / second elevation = 0.020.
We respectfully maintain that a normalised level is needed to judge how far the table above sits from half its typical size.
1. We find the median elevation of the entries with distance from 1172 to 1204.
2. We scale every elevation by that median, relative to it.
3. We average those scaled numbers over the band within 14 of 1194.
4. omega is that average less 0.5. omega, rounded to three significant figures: 0.502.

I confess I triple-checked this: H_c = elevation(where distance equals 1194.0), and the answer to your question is 1.26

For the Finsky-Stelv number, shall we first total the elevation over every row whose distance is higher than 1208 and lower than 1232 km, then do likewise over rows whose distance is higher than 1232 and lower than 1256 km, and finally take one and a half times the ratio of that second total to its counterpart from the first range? 1.1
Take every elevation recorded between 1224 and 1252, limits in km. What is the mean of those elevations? 1.007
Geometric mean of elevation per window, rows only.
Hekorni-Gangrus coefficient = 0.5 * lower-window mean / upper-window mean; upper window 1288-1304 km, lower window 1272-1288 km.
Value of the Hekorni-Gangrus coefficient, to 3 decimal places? 0.508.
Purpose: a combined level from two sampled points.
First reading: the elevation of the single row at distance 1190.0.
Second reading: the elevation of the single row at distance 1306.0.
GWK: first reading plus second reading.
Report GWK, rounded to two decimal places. 2.49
